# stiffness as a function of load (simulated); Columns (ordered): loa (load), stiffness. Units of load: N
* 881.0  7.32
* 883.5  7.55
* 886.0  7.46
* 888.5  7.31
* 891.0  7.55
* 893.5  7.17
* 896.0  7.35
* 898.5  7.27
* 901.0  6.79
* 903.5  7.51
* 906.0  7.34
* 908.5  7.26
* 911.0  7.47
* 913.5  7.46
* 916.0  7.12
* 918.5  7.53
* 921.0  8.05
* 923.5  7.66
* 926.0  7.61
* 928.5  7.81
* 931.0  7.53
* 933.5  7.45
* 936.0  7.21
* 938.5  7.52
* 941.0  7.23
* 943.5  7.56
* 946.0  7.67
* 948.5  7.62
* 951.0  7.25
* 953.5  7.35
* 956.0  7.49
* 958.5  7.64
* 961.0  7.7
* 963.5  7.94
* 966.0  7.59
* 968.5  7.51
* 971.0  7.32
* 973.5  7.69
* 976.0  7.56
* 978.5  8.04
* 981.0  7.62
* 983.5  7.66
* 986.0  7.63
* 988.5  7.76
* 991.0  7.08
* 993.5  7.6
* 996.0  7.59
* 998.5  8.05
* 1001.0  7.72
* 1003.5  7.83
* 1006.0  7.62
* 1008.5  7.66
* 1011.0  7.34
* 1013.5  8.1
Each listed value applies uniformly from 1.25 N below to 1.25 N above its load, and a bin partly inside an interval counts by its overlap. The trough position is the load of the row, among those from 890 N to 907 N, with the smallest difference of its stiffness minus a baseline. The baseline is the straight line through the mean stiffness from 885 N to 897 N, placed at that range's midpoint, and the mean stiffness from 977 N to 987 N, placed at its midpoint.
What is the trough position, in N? 901.0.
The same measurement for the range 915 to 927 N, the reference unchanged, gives 916.0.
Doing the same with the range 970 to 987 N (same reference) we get 971.0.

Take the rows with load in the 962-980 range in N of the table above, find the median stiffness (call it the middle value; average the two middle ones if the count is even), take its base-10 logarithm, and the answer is 0.880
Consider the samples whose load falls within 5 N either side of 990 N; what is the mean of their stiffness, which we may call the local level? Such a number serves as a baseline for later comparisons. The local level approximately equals 7.52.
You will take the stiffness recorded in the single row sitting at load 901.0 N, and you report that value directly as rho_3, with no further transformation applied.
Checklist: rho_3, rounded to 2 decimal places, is 6.79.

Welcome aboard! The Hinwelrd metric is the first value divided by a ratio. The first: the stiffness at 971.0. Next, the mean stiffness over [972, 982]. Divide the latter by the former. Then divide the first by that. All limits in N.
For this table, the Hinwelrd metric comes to 6.9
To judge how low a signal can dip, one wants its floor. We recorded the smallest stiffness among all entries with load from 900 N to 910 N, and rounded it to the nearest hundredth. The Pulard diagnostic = 6.79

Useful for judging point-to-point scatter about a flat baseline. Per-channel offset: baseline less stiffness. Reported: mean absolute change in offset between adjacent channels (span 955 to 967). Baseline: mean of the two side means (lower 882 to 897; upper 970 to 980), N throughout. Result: 0.20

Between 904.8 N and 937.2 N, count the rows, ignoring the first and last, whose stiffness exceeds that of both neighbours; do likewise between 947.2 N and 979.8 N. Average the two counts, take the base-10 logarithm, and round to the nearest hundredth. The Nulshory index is 0.40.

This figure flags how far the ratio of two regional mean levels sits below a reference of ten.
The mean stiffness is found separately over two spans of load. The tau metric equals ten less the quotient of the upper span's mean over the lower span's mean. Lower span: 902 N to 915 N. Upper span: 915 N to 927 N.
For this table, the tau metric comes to 8.97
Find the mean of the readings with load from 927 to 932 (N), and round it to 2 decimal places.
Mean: 7.67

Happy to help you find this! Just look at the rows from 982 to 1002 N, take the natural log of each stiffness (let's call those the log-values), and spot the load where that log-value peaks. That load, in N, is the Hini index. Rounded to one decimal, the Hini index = 998.5 N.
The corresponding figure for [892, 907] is 903.5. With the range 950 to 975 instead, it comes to 963.5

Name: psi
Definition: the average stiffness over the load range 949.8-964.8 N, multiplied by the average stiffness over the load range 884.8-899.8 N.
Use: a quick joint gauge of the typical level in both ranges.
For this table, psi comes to 55.6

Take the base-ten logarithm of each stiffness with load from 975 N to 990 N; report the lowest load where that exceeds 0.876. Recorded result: 976.0 N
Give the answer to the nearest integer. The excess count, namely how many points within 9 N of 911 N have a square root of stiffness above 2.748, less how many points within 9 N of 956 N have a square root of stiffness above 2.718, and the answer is -5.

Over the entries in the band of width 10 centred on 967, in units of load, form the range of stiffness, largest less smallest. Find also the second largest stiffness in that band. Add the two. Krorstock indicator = 8.2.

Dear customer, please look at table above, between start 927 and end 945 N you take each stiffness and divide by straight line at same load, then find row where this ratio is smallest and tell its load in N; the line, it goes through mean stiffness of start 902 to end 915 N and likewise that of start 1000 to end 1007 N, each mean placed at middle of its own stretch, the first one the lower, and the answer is 936.0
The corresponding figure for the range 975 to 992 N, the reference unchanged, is 991.0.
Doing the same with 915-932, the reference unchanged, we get 916.0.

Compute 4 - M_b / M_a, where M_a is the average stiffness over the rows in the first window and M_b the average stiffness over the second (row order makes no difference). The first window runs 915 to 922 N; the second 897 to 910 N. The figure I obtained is 3.04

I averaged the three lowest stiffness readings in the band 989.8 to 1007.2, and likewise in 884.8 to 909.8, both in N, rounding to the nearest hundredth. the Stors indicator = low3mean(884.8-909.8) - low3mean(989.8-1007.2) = -0.35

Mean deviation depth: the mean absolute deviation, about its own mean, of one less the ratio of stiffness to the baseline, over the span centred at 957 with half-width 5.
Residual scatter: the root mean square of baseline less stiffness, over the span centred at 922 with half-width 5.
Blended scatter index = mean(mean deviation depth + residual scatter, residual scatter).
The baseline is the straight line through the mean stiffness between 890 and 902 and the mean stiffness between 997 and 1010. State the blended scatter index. 0.41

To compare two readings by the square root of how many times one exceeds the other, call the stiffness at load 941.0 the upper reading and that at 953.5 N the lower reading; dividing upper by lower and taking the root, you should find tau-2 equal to 0.99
